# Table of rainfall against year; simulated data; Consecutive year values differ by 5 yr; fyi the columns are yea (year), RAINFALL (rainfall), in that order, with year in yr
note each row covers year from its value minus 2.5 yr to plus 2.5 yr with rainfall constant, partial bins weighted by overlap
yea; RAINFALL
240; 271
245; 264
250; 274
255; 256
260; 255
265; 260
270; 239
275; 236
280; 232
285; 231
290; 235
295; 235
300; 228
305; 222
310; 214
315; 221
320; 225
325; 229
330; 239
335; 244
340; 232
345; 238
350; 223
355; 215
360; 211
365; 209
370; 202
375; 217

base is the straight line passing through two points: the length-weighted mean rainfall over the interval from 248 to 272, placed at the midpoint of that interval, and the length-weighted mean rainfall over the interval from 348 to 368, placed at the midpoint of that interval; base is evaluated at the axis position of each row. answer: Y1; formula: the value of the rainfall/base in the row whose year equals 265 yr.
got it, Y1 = 1.02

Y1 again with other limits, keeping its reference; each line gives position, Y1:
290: 0.96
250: 1.05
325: 1.00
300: 0.95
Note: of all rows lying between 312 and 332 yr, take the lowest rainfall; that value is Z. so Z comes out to 221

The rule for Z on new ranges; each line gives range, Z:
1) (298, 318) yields 214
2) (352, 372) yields 202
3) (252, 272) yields 239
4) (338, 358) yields 215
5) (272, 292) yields 231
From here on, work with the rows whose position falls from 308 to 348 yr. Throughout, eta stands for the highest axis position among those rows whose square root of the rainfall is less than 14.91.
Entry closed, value 315 yr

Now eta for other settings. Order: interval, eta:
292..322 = 315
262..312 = 310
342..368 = 365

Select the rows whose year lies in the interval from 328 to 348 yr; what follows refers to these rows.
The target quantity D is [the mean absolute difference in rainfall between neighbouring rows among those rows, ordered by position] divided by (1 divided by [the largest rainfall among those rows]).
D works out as 1871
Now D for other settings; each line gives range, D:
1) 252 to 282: 1768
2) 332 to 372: 1882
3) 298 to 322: 1425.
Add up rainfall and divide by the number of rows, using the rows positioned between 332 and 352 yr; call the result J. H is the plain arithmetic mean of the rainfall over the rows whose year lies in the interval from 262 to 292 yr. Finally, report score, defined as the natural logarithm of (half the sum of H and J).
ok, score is 5.47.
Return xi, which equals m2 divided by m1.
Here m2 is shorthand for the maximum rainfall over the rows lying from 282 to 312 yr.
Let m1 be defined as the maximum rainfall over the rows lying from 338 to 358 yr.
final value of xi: 0.99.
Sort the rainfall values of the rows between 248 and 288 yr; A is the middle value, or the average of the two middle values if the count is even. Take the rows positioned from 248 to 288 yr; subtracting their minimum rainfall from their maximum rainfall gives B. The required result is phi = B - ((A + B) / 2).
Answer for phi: -102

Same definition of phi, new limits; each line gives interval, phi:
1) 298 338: -98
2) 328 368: -96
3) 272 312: -105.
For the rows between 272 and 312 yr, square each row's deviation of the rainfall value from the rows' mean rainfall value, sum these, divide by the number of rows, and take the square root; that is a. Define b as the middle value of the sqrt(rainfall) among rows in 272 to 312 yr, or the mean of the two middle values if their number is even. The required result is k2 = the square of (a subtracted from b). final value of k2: 65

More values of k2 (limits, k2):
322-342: 90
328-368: 5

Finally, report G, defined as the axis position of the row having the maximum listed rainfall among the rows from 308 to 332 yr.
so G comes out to 330 yr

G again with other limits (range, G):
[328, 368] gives 335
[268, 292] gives 270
